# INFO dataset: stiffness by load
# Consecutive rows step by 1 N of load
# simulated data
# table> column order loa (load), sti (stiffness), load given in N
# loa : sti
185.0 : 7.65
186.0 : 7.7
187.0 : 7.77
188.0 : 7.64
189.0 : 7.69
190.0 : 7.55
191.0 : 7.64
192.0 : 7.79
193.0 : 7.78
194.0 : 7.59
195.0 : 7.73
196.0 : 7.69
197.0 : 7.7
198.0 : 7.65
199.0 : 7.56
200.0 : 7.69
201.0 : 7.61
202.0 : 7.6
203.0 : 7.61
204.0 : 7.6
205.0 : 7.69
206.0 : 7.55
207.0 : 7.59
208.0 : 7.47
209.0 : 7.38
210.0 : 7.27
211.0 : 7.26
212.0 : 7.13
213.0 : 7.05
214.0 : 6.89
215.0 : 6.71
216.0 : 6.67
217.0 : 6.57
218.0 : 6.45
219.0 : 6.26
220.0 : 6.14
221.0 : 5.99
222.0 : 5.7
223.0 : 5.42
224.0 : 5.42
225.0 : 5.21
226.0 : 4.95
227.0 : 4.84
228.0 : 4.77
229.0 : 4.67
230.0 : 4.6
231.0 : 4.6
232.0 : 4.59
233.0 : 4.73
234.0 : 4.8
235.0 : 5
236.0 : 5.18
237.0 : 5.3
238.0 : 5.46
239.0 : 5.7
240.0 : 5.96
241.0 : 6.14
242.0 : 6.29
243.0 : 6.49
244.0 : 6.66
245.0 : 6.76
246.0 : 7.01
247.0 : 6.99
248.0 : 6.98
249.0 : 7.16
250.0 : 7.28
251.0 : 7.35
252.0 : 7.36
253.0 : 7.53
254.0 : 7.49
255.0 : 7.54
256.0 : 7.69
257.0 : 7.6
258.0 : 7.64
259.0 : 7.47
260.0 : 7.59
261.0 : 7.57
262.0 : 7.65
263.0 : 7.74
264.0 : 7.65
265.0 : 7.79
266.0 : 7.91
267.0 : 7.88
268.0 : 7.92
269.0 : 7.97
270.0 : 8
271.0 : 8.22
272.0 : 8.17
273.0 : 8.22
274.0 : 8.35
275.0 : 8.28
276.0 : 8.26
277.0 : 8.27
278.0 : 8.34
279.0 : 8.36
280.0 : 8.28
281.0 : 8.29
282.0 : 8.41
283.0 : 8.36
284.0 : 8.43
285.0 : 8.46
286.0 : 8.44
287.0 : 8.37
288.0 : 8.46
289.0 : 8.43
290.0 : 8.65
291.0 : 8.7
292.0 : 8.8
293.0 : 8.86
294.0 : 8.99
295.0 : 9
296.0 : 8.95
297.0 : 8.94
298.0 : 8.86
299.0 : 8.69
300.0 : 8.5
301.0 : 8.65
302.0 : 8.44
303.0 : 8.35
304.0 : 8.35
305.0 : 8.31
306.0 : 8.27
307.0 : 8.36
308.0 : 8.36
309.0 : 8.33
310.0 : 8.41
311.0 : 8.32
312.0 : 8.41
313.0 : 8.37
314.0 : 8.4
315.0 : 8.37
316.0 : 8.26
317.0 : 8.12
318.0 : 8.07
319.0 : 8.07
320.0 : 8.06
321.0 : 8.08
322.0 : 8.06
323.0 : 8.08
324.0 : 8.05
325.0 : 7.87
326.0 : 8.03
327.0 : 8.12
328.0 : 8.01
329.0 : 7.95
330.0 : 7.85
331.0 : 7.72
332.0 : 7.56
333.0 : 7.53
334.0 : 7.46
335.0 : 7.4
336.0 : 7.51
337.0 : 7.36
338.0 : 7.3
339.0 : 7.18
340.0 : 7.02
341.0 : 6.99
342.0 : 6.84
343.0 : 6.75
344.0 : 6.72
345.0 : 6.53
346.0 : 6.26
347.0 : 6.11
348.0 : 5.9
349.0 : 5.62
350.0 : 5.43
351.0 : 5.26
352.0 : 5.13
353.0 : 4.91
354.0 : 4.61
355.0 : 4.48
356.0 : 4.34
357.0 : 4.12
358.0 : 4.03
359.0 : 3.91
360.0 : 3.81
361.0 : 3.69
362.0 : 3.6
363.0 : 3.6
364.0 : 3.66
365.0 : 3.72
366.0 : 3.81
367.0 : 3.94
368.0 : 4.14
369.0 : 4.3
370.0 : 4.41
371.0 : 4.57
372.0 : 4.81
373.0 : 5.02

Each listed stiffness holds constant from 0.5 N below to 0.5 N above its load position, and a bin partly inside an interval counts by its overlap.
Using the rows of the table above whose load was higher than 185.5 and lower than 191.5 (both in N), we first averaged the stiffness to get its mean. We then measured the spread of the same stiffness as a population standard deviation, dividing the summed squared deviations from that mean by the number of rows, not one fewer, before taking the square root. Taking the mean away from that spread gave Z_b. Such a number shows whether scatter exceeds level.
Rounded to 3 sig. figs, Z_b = -7.60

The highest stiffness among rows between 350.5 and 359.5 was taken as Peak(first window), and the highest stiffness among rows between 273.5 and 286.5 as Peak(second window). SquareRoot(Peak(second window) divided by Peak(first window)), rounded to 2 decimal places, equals 1.27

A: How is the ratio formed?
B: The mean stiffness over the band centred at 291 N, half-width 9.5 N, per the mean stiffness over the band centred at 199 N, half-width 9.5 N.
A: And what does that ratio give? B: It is 1.1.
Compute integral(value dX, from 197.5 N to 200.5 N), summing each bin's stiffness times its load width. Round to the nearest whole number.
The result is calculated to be 23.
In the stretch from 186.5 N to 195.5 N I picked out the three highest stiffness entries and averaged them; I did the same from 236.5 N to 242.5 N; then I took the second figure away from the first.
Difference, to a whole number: 2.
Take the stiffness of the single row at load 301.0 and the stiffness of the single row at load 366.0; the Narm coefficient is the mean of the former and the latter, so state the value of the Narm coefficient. 6.2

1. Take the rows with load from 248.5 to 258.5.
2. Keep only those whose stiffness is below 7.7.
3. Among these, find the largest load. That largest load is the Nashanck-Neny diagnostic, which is 258.0 N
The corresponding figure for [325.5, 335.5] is 335.0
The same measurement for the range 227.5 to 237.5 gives 237.0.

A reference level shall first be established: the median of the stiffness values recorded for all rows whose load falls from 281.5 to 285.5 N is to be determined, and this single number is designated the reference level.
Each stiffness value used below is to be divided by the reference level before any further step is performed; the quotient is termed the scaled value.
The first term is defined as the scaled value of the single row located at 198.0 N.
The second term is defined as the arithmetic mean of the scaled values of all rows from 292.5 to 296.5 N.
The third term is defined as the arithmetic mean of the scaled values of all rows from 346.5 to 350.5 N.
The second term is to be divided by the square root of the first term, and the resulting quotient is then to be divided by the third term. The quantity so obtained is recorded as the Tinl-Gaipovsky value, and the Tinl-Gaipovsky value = 1.63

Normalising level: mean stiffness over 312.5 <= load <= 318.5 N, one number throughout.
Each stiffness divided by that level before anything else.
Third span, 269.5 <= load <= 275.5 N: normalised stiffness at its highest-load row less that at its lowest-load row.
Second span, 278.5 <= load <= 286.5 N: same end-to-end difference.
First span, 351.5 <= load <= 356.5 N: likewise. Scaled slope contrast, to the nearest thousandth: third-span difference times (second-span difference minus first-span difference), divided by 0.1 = 0.036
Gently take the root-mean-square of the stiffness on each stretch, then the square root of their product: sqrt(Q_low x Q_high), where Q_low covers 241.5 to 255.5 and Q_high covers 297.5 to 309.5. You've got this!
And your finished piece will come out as 7.7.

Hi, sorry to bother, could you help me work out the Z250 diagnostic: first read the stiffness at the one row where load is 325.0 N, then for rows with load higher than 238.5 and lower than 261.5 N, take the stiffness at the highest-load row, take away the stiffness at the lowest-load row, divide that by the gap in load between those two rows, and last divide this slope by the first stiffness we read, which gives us 0.011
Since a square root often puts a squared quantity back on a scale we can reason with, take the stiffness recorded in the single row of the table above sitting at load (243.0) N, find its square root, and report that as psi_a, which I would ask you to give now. 2.5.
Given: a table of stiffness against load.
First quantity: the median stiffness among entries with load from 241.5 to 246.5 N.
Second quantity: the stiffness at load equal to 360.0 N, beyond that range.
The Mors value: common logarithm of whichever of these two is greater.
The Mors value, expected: 0.82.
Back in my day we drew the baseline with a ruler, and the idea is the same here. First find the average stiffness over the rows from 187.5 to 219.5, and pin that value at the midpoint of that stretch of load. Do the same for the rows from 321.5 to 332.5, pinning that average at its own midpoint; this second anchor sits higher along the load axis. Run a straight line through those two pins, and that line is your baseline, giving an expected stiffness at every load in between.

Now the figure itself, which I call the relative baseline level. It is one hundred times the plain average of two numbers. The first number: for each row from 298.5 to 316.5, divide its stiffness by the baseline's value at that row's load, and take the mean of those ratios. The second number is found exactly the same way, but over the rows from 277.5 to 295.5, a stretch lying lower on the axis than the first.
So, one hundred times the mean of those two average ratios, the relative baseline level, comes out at 109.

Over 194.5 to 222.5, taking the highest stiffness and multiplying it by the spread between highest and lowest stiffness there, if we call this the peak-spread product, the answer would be 16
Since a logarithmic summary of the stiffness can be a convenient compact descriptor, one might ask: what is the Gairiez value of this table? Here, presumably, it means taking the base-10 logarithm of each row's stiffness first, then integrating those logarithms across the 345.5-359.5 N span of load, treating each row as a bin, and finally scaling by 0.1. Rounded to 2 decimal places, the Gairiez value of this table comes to 0.97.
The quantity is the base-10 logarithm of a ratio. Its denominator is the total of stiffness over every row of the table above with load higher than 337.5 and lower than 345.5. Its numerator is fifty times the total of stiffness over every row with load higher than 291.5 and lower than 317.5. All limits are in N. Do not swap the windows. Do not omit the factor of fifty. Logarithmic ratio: 2.30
